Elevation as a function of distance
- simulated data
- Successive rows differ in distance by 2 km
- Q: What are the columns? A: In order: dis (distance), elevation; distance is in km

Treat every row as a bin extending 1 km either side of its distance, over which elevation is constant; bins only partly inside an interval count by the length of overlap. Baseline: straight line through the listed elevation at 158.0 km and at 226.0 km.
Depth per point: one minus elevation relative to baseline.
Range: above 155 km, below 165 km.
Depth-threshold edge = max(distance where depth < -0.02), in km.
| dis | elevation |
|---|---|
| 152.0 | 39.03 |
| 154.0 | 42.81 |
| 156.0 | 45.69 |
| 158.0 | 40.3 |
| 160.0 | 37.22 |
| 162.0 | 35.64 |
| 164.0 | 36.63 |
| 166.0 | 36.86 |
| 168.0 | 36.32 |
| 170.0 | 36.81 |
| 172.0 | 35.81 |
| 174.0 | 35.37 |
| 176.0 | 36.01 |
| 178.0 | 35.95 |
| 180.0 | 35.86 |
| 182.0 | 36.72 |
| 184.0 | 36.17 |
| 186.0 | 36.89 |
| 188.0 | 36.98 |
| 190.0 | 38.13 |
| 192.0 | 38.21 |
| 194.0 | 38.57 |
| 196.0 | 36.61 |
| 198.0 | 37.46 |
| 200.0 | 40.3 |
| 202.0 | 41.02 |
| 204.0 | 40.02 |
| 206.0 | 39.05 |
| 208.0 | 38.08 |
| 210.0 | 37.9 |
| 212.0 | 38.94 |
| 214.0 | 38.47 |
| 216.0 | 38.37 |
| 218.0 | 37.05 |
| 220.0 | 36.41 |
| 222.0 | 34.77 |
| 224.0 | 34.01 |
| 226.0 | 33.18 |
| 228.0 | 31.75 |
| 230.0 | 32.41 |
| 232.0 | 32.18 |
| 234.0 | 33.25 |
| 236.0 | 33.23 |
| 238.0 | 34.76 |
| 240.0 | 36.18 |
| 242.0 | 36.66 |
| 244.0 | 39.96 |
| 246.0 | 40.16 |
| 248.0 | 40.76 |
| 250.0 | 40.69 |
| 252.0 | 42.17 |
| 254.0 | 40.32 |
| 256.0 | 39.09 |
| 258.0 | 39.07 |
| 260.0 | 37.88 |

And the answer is 156.0 km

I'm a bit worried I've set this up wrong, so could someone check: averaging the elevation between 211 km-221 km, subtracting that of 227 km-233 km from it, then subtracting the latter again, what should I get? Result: -26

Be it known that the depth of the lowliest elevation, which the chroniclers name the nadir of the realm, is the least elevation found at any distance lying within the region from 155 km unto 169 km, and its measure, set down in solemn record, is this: 35.64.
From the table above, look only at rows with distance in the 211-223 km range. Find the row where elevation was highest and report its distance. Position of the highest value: 212.0 km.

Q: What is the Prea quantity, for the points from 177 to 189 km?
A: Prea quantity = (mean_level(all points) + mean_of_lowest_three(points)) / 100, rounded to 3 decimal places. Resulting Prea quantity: 0.724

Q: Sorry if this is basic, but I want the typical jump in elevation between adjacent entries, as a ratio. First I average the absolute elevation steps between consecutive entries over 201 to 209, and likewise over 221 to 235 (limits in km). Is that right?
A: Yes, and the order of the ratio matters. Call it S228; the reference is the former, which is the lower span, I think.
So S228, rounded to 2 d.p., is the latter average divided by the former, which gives 0.85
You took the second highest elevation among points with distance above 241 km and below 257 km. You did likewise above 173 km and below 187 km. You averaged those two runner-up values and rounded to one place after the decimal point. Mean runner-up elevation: 38.7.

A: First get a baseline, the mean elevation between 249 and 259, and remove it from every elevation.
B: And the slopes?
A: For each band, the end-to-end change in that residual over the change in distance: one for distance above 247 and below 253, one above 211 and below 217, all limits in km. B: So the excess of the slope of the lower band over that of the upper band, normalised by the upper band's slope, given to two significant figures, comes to -1.4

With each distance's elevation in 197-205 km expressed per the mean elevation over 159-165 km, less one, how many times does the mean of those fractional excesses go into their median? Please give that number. 1.1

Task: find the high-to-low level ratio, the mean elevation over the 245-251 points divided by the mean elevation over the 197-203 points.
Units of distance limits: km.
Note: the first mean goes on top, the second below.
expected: 1.024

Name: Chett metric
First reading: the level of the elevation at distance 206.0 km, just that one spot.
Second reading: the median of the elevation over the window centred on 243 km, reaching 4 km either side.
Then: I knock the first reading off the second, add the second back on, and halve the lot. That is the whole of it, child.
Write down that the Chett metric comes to 18.8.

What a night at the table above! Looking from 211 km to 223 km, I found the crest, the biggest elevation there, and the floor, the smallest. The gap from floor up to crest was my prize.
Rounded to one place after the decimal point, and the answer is 4.2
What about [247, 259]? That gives 3.1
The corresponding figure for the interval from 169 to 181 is 1.4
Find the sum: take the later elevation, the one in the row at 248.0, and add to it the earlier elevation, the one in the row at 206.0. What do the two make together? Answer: 79.8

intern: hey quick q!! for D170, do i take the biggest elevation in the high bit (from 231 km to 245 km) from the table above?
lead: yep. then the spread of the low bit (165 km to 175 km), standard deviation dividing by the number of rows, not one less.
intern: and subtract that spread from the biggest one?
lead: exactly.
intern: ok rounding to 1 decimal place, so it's 39.4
